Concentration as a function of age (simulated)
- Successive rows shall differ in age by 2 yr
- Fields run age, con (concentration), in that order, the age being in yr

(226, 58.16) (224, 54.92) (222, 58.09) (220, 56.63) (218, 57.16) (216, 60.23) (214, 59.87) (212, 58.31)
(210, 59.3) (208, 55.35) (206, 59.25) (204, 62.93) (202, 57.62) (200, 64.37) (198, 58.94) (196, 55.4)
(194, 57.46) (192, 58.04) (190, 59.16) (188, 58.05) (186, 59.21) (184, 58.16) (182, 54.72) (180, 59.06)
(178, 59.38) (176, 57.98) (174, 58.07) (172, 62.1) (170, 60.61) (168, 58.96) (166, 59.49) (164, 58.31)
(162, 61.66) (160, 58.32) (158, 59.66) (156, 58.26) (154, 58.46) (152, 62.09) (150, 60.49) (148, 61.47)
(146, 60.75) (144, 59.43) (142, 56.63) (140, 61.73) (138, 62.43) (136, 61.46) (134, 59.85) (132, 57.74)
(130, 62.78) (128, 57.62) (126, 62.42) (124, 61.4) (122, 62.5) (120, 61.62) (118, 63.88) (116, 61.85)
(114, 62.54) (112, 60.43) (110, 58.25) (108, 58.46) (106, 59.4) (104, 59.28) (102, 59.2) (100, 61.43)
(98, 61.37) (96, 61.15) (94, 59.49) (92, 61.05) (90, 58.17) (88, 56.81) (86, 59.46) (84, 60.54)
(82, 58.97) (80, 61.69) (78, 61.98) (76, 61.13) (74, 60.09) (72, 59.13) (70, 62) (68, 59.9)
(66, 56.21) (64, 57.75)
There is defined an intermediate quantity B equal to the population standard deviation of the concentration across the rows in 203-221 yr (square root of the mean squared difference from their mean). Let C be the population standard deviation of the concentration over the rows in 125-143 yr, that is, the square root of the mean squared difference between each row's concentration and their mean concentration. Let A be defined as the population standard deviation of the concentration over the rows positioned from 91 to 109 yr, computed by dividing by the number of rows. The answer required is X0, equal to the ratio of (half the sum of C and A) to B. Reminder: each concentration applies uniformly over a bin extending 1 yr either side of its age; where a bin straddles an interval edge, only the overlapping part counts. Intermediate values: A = 1.1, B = 2.11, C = 2.26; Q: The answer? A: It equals 0.8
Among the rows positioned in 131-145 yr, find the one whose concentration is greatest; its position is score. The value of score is 138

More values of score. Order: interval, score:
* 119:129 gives 122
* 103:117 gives 114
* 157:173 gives 172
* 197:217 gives 200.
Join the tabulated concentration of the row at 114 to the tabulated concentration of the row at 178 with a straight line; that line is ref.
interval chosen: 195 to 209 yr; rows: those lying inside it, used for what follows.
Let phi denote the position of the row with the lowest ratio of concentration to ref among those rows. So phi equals 196 yr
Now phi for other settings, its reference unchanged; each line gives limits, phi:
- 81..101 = 88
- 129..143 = 142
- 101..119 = 110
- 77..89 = 88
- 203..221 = 208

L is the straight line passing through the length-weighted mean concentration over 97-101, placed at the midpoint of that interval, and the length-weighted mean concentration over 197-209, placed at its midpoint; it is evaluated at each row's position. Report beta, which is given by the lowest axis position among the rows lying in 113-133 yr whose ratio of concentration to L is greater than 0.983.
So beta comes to 114 yr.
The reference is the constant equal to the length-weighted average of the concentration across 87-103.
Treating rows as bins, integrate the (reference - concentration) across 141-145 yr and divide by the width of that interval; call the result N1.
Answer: 1.80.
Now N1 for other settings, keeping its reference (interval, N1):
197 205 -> -1.13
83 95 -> 0.58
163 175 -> 0.24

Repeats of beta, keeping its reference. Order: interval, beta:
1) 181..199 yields 186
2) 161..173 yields 162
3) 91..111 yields 92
